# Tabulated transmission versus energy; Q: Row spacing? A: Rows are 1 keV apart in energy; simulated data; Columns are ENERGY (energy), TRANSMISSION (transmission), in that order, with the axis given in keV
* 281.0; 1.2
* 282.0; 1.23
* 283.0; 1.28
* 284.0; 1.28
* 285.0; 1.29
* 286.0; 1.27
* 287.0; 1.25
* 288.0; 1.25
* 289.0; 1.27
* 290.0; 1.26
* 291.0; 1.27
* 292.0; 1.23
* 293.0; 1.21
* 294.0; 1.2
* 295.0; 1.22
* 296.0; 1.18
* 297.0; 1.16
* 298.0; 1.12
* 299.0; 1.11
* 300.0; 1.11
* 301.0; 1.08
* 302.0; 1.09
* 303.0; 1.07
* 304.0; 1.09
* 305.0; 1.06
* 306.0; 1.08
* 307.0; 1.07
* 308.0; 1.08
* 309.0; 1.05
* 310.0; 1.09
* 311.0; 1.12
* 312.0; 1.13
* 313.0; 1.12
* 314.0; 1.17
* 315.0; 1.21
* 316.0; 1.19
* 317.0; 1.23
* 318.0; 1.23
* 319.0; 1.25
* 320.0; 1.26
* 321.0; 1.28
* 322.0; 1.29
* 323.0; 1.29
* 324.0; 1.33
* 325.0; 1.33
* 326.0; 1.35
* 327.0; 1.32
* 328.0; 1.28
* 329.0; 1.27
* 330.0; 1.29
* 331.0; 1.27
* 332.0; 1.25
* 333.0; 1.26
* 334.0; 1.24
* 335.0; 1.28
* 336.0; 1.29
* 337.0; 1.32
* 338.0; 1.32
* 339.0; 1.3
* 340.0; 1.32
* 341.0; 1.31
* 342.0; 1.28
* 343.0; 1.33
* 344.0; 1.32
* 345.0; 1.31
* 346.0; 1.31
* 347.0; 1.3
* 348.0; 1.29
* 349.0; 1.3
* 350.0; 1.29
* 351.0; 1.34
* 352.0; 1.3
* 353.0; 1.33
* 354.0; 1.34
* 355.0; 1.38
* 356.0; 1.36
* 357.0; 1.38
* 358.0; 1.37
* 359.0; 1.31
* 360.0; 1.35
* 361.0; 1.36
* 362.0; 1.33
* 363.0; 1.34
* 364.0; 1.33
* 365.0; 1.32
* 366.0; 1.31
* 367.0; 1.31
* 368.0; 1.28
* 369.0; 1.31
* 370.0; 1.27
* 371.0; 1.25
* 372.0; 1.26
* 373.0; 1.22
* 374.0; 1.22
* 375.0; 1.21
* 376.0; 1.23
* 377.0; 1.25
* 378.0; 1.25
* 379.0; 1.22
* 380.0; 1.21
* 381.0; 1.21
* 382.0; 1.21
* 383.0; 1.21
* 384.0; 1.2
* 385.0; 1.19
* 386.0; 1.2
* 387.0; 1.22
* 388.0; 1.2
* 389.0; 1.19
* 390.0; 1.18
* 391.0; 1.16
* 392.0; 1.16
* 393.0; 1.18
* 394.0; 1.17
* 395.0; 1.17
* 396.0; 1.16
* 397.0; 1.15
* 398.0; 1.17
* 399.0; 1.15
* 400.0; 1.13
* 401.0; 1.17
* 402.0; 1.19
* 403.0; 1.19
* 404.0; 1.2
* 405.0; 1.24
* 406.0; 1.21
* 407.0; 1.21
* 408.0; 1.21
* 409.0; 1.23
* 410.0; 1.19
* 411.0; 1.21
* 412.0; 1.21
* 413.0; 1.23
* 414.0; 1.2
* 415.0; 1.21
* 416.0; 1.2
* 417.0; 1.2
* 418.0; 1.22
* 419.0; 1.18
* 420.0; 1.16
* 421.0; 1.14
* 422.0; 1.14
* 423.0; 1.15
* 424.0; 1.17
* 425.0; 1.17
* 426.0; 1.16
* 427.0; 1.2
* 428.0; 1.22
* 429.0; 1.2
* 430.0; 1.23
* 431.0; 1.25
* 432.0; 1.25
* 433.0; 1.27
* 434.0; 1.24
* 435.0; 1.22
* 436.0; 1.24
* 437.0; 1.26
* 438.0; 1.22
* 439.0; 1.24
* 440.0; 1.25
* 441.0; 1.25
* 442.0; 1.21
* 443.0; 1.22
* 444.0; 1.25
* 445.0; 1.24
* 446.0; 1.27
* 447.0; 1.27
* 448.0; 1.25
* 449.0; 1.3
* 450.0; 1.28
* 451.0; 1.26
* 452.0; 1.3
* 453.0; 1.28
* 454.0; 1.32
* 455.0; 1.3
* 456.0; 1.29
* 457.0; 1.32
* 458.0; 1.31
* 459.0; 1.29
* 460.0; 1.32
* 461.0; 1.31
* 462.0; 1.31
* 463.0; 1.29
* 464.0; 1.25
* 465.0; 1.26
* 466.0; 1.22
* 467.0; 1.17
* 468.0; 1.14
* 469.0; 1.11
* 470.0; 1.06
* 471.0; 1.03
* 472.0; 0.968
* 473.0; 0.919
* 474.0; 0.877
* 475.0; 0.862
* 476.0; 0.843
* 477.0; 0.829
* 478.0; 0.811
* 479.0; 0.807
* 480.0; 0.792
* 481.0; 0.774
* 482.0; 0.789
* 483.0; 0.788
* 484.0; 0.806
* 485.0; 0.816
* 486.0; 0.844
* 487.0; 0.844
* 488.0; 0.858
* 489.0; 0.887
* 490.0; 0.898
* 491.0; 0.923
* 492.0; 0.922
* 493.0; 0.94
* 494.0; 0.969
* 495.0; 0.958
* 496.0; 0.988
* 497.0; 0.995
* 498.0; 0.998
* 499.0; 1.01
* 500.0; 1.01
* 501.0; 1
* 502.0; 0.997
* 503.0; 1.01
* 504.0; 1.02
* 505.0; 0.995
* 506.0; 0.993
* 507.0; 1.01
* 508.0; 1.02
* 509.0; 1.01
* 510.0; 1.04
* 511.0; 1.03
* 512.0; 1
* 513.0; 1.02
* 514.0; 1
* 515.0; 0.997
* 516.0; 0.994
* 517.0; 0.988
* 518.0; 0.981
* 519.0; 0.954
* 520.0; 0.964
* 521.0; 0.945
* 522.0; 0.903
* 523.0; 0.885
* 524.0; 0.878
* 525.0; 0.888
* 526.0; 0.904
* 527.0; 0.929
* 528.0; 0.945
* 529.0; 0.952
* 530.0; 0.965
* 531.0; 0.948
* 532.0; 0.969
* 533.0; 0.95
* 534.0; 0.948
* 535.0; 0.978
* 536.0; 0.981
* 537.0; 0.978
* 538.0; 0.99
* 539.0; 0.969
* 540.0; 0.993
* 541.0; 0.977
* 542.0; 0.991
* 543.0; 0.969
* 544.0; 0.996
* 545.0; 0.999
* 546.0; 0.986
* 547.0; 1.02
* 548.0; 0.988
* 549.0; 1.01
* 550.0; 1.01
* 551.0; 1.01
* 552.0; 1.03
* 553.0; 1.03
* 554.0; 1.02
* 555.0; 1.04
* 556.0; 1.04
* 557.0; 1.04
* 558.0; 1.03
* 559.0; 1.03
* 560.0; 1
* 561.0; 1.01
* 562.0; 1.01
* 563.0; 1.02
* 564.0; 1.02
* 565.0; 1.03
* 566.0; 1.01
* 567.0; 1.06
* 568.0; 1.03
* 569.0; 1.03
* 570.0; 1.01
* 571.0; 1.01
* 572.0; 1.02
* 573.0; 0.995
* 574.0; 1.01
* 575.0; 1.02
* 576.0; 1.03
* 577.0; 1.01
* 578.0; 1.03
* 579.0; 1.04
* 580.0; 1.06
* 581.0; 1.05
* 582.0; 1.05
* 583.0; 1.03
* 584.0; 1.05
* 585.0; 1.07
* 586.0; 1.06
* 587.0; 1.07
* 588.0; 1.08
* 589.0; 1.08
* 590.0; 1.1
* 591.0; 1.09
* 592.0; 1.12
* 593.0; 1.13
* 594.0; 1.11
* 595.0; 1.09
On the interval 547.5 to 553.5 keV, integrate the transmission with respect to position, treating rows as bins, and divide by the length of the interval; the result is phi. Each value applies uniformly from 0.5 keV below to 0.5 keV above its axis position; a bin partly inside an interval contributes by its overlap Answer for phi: 1.0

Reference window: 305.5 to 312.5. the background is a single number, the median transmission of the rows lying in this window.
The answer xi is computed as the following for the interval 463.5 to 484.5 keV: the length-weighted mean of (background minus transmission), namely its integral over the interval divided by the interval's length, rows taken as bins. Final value 0.12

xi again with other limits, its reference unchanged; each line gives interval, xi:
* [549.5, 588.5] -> 0.05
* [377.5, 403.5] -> -0.11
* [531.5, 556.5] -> 0.09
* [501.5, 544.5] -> 0.11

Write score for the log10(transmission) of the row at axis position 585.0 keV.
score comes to 0.029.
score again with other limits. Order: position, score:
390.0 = 0.072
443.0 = 0.086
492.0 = -0.035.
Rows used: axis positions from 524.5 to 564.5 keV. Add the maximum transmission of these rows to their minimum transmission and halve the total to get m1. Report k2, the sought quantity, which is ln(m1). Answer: -0.04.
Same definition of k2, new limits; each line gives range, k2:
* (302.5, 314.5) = 0.10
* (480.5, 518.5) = -0.10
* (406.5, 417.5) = 0.19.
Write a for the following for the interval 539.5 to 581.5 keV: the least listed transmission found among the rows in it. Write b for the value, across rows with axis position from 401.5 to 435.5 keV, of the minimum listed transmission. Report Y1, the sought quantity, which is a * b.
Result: 1.10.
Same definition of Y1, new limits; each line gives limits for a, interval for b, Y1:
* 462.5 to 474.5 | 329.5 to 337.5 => 1.09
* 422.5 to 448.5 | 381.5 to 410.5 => 1.30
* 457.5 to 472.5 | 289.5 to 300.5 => 1.07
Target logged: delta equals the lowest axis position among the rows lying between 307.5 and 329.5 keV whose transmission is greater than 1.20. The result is 315.0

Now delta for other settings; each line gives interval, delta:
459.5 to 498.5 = 460.0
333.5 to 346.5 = 334.0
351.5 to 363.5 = 352.0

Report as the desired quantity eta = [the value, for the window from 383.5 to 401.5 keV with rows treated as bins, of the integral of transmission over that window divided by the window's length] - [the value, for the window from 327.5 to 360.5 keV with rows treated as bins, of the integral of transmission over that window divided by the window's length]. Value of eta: -0.13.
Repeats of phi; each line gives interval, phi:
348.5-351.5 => 1.3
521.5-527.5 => 0.9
